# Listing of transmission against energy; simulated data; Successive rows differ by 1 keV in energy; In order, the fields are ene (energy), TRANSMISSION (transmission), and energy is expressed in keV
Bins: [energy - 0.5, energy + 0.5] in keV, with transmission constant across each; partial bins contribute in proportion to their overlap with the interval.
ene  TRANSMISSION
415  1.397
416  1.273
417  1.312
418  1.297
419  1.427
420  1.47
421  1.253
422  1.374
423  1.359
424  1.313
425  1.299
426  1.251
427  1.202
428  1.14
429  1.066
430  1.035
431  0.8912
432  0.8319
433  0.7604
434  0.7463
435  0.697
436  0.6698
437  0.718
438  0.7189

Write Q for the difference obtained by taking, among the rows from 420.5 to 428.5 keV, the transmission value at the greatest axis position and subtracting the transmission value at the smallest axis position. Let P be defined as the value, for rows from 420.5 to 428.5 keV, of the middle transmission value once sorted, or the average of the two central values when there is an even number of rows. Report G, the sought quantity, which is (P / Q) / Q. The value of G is 100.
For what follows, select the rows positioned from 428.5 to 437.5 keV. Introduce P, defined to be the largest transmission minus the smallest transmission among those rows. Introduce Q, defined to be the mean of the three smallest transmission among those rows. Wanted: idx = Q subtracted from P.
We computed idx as -0.30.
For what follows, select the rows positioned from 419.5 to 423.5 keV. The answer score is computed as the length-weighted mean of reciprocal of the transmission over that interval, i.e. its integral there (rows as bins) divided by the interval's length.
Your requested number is 0.735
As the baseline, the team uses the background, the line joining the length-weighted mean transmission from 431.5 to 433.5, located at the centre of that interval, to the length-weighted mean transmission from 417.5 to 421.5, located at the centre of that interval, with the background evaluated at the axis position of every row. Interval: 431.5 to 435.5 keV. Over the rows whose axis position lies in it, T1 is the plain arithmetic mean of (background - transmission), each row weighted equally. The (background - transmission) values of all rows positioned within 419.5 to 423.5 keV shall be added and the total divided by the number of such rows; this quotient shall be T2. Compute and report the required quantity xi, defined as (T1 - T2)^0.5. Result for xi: 0.288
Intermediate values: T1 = -0.01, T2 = -0.089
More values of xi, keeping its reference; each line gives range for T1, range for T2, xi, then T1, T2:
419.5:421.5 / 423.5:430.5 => 0.328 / -0.04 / -0.151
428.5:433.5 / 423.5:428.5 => 0.326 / -0.06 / -0.162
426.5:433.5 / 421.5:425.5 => 0.253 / -0.08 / -0.149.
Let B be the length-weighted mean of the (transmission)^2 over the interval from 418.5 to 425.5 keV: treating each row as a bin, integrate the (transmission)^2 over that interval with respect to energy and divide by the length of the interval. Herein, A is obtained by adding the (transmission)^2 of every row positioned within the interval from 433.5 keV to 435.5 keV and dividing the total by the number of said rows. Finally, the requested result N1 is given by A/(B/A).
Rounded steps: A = 0.5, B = 1.8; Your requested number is 0.1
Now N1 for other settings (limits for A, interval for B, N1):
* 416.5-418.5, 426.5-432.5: 2.7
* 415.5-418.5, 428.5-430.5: 2.5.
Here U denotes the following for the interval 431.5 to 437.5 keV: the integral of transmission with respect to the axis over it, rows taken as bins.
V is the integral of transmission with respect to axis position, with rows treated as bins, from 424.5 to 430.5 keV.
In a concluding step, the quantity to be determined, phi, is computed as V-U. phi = 2.6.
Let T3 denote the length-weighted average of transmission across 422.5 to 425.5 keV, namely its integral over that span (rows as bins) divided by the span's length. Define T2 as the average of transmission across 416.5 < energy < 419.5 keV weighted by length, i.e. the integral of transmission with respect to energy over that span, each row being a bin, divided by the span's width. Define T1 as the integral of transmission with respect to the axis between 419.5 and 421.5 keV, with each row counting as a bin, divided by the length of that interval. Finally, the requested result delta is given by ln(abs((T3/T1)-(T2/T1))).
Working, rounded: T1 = 1.36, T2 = 1.35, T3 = 1.3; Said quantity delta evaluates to -4.1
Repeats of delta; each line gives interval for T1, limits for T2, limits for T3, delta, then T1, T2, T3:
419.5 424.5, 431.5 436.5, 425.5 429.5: -1.2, 1.35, 0.74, 1.2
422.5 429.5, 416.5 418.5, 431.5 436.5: -0.8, 1.23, 1.30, 0.7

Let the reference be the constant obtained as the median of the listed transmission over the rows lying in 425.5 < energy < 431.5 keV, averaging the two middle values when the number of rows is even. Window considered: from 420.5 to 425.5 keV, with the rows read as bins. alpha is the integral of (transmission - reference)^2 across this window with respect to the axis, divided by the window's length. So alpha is 0.05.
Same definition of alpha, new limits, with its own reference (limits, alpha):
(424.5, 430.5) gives 0.01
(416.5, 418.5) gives 0.04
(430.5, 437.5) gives 0.12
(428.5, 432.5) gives 0.03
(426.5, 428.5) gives 0.01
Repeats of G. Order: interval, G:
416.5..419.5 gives 99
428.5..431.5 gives 34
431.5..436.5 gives 28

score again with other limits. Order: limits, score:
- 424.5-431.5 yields 0.901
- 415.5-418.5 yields 0.773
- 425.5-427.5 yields 0.816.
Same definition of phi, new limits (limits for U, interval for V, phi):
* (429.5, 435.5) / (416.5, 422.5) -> 3.2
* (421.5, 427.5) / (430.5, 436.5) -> -3.2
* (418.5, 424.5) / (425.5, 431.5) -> -1.6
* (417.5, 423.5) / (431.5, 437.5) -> -3.8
